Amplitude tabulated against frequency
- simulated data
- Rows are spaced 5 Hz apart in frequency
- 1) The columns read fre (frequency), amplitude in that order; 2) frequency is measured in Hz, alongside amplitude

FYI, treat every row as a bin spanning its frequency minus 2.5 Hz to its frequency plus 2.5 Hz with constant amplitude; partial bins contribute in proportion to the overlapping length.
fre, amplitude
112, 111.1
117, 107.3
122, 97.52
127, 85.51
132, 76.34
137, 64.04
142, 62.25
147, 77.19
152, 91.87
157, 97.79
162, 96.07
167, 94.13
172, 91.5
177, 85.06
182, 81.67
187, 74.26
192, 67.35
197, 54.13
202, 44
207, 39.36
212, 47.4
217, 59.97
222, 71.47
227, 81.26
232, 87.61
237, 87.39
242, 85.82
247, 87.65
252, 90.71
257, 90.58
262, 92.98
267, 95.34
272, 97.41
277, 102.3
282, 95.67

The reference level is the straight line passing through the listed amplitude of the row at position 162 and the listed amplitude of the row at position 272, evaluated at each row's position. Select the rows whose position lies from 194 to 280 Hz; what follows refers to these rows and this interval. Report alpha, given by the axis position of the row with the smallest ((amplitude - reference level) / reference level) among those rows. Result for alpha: 207 Hz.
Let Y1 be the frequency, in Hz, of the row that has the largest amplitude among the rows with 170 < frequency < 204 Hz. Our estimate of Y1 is 172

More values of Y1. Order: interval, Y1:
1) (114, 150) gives 117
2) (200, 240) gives 232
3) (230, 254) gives 252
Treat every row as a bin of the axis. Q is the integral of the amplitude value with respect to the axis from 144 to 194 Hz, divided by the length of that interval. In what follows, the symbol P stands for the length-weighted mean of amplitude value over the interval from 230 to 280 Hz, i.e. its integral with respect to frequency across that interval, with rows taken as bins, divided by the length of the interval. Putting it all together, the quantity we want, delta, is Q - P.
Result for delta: -6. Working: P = 91.9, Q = 85.6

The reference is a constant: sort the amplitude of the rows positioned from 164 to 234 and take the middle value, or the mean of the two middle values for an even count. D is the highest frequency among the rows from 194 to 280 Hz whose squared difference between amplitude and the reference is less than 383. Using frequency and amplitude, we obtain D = 257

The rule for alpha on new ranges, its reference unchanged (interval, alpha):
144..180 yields 147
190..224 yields 207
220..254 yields 222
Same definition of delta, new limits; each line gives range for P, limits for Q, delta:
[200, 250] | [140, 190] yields 16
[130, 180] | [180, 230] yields -22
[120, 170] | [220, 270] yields 3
